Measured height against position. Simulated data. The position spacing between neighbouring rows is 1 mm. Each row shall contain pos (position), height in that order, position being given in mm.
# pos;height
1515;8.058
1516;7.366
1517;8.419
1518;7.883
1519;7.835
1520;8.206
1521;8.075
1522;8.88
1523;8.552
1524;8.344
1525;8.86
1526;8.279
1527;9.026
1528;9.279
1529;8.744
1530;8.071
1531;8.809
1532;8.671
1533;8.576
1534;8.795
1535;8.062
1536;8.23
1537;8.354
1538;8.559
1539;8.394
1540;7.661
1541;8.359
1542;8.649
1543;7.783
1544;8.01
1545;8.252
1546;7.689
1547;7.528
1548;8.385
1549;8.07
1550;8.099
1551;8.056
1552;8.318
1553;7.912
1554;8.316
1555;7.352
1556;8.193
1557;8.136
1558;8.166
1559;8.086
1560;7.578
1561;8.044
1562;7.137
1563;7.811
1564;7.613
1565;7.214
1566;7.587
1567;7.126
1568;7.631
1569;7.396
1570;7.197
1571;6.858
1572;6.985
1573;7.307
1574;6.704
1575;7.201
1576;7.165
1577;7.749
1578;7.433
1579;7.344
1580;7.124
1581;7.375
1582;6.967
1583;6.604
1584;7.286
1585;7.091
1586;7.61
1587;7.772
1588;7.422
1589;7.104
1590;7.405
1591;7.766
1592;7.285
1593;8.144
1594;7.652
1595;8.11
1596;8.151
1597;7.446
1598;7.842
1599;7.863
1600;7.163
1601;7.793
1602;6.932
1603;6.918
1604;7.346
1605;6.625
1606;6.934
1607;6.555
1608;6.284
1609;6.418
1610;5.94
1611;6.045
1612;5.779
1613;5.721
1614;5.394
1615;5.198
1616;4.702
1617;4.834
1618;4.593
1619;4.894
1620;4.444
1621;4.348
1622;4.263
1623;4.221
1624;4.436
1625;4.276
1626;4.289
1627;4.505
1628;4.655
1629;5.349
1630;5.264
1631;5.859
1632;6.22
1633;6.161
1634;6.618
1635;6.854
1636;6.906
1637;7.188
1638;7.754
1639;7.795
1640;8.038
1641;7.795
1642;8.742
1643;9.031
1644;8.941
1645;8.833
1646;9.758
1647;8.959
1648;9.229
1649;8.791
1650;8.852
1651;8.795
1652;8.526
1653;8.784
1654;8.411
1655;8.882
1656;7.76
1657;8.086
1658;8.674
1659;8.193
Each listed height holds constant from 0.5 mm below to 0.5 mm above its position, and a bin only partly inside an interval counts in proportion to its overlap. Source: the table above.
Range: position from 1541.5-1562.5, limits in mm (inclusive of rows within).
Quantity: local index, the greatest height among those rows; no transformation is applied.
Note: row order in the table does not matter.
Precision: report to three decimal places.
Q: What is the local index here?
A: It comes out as 8.649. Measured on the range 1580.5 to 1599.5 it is 8.151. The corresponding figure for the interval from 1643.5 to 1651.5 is 9.758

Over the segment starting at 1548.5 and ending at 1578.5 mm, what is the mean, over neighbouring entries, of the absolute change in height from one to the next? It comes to 0.375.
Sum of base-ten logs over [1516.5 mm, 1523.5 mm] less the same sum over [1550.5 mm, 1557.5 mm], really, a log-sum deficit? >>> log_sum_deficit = 0.1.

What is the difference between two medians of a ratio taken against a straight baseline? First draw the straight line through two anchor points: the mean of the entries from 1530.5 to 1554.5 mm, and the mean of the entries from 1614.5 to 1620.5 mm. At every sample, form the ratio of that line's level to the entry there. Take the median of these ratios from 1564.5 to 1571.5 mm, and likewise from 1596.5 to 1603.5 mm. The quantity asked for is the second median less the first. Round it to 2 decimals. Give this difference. -0.20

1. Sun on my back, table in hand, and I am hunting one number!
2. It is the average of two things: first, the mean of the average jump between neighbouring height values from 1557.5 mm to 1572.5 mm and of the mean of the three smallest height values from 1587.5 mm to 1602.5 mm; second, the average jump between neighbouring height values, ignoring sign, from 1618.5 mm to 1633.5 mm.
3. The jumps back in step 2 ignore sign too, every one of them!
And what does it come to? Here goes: 1.98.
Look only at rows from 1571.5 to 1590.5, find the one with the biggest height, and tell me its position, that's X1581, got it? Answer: 1587 mm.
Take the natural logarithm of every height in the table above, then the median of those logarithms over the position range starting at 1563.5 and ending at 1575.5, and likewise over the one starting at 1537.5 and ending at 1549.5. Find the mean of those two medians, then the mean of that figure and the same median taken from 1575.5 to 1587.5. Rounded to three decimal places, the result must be 2.014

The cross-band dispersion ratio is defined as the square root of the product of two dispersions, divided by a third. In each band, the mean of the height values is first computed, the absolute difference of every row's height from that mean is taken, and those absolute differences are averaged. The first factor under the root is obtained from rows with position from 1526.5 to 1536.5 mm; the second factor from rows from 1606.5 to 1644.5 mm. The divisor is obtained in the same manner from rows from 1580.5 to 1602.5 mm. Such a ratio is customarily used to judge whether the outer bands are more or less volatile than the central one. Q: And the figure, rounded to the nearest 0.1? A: 1.7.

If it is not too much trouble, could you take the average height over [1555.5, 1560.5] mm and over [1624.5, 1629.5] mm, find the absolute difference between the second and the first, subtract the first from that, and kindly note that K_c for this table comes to -4.61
